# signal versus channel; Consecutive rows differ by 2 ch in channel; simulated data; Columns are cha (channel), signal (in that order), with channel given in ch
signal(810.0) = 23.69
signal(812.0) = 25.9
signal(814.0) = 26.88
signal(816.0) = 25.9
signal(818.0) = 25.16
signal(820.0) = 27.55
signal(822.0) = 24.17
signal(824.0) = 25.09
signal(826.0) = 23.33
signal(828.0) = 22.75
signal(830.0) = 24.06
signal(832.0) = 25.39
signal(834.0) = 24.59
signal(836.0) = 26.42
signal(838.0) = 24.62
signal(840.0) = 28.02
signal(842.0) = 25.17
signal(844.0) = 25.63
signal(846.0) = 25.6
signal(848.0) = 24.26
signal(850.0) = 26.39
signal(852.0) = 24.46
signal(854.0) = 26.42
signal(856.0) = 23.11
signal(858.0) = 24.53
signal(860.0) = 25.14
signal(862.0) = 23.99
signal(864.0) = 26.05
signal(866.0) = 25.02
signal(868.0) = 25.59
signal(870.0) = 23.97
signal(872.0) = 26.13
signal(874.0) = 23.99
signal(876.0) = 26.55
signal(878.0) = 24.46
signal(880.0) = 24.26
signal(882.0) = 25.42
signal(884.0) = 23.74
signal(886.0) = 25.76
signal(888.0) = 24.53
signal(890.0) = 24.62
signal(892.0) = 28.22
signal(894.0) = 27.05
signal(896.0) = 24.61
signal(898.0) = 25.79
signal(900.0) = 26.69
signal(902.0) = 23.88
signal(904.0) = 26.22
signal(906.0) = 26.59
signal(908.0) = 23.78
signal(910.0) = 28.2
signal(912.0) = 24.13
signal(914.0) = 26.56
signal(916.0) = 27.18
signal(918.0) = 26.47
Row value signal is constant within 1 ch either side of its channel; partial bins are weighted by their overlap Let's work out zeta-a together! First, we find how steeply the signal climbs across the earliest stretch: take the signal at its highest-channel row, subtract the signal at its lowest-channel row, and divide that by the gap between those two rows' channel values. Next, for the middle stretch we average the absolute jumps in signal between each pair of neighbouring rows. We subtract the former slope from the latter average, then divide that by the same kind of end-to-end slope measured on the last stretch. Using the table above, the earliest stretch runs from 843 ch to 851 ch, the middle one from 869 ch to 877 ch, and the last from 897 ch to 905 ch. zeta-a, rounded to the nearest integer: 30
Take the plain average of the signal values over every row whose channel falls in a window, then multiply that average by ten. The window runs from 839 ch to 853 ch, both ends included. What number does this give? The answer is 256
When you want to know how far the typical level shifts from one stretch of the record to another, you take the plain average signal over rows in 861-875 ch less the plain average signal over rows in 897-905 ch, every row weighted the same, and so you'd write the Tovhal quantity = -0.7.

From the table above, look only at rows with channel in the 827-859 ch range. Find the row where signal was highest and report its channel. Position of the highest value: 840.0 ch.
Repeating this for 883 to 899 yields 892.0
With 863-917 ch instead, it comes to 892.0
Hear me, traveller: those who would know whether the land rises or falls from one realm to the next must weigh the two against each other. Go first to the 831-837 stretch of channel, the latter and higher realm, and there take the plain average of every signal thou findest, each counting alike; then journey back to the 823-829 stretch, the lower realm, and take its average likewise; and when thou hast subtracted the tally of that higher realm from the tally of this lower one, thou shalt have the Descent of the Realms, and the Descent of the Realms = -1.7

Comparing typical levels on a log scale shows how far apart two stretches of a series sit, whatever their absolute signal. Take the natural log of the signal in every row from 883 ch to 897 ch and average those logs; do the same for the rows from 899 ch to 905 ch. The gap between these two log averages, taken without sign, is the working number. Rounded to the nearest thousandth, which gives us 0.004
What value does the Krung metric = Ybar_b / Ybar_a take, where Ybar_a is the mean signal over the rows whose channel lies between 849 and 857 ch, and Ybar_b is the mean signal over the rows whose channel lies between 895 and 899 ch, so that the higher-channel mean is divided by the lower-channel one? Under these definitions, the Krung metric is 1.00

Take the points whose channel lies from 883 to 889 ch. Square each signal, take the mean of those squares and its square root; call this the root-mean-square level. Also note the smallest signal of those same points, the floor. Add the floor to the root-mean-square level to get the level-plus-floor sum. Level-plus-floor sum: 48.4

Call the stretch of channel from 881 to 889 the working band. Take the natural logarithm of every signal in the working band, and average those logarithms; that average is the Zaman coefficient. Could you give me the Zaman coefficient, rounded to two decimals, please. 3.21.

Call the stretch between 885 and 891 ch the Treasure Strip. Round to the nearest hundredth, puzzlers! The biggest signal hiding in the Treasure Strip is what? 25.76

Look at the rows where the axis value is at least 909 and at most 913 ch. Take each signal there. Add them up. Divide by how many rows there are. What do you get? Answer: 26.2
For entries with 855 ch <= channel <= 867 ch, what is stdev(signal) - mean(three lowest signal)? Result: -22.9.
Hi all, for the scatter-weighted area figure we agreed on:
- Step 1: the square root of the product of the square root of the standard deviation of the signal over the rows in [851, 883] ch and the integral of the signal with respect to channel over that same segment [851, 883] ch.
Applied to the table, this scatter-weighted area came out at 28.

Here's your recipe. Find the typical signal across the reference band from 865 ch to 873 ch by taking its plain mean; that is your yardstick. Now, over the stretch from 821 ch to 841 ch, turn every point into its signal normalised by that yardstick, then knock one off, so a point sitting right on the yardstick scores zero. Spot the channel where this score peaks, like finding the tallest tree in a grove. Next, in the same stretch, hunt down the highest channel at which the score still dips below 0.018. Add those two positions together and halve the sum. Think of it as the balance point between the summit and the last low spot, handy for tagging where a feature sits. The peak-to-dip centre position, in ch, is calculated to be 839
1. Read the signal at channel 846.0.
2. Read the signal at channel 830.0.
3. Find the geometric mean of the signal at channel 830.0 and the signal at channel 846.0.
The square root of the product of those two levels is 24.8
